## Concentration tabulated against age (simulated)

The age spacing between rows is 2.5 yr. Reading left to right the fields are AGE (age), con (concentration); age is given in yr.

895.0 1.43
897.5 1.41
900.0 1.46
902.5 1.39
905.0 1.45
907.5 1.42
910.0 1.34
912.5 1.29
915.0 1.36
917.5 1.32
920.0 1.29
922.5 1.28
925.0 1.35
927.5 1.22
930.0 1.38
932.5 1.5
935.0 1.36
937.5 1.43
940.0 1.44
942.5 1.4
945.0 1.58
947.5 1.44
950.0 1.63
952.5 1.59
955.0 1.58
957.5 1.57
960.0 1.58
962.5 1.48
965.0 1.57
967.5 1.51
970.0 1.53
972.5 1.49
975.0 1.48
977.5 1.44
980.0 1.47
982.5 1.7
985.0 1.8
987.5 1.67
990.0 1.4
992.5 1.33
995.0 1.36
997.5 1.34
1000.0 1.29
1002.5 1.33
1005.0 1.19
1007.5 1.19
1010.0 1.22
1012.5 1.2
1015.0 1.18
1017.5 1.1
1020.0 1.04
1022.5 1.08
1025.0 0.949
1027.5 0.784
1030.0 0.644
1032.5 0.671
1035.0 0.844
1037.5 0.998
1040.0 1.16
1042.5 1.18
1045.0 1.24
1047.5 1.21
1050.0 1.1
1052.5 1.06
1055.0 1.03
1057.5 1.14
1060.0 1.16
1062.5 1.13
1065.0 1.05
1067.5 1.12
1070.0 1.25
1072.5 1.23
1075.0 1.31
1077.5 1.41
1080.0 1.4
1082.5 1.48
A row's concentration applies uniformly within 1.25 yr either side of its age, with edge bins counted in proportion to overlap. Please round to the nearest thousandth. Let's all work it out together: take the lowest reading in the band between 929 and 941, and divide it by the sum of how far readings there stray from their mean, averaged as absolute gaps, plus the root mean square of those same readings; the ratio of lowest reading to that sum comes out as 0.929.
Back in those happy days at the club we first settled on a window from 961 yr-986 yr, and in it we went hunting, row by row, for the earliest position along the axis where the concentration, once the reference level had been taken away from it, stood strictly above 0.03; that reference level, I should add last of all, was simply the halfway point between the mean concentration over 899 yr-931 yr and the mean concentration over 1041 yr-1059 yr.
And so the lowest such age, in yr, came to 962.5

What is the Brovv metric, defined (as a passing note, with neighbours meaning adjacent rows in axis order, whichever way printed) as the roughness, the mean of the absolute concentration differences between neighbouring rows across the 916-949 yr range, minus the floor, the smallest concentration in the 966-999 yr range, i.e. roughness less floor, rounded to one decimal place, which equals -1.2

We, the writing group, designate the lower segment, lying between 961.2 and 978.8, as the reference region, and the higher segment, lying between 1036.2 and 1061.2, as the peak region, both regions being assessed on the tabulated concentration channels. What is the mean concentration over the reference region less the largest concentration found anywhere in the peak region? 0.26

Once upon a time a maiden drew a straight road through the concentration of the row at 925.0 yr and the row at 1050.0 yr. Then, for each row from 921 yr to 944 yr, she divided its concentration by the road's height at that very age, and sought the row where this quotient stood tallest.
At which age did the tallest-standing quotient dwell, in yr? 932.5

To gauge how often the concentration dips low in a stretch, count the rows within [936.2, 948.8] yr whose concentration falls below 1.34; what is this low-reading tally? 0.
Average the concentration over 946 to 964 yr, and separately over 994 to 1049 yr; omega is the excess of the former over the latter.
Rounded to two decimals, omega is 0.45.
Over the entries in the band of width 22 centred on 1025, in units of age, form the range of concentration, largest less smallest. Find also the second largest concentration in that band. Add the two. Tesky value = 1.6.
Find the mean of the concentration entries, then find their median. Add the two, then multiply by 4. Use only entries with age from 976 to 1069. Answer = 9.5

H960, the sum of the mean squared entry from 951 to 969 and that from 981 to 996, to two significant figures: 4.8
